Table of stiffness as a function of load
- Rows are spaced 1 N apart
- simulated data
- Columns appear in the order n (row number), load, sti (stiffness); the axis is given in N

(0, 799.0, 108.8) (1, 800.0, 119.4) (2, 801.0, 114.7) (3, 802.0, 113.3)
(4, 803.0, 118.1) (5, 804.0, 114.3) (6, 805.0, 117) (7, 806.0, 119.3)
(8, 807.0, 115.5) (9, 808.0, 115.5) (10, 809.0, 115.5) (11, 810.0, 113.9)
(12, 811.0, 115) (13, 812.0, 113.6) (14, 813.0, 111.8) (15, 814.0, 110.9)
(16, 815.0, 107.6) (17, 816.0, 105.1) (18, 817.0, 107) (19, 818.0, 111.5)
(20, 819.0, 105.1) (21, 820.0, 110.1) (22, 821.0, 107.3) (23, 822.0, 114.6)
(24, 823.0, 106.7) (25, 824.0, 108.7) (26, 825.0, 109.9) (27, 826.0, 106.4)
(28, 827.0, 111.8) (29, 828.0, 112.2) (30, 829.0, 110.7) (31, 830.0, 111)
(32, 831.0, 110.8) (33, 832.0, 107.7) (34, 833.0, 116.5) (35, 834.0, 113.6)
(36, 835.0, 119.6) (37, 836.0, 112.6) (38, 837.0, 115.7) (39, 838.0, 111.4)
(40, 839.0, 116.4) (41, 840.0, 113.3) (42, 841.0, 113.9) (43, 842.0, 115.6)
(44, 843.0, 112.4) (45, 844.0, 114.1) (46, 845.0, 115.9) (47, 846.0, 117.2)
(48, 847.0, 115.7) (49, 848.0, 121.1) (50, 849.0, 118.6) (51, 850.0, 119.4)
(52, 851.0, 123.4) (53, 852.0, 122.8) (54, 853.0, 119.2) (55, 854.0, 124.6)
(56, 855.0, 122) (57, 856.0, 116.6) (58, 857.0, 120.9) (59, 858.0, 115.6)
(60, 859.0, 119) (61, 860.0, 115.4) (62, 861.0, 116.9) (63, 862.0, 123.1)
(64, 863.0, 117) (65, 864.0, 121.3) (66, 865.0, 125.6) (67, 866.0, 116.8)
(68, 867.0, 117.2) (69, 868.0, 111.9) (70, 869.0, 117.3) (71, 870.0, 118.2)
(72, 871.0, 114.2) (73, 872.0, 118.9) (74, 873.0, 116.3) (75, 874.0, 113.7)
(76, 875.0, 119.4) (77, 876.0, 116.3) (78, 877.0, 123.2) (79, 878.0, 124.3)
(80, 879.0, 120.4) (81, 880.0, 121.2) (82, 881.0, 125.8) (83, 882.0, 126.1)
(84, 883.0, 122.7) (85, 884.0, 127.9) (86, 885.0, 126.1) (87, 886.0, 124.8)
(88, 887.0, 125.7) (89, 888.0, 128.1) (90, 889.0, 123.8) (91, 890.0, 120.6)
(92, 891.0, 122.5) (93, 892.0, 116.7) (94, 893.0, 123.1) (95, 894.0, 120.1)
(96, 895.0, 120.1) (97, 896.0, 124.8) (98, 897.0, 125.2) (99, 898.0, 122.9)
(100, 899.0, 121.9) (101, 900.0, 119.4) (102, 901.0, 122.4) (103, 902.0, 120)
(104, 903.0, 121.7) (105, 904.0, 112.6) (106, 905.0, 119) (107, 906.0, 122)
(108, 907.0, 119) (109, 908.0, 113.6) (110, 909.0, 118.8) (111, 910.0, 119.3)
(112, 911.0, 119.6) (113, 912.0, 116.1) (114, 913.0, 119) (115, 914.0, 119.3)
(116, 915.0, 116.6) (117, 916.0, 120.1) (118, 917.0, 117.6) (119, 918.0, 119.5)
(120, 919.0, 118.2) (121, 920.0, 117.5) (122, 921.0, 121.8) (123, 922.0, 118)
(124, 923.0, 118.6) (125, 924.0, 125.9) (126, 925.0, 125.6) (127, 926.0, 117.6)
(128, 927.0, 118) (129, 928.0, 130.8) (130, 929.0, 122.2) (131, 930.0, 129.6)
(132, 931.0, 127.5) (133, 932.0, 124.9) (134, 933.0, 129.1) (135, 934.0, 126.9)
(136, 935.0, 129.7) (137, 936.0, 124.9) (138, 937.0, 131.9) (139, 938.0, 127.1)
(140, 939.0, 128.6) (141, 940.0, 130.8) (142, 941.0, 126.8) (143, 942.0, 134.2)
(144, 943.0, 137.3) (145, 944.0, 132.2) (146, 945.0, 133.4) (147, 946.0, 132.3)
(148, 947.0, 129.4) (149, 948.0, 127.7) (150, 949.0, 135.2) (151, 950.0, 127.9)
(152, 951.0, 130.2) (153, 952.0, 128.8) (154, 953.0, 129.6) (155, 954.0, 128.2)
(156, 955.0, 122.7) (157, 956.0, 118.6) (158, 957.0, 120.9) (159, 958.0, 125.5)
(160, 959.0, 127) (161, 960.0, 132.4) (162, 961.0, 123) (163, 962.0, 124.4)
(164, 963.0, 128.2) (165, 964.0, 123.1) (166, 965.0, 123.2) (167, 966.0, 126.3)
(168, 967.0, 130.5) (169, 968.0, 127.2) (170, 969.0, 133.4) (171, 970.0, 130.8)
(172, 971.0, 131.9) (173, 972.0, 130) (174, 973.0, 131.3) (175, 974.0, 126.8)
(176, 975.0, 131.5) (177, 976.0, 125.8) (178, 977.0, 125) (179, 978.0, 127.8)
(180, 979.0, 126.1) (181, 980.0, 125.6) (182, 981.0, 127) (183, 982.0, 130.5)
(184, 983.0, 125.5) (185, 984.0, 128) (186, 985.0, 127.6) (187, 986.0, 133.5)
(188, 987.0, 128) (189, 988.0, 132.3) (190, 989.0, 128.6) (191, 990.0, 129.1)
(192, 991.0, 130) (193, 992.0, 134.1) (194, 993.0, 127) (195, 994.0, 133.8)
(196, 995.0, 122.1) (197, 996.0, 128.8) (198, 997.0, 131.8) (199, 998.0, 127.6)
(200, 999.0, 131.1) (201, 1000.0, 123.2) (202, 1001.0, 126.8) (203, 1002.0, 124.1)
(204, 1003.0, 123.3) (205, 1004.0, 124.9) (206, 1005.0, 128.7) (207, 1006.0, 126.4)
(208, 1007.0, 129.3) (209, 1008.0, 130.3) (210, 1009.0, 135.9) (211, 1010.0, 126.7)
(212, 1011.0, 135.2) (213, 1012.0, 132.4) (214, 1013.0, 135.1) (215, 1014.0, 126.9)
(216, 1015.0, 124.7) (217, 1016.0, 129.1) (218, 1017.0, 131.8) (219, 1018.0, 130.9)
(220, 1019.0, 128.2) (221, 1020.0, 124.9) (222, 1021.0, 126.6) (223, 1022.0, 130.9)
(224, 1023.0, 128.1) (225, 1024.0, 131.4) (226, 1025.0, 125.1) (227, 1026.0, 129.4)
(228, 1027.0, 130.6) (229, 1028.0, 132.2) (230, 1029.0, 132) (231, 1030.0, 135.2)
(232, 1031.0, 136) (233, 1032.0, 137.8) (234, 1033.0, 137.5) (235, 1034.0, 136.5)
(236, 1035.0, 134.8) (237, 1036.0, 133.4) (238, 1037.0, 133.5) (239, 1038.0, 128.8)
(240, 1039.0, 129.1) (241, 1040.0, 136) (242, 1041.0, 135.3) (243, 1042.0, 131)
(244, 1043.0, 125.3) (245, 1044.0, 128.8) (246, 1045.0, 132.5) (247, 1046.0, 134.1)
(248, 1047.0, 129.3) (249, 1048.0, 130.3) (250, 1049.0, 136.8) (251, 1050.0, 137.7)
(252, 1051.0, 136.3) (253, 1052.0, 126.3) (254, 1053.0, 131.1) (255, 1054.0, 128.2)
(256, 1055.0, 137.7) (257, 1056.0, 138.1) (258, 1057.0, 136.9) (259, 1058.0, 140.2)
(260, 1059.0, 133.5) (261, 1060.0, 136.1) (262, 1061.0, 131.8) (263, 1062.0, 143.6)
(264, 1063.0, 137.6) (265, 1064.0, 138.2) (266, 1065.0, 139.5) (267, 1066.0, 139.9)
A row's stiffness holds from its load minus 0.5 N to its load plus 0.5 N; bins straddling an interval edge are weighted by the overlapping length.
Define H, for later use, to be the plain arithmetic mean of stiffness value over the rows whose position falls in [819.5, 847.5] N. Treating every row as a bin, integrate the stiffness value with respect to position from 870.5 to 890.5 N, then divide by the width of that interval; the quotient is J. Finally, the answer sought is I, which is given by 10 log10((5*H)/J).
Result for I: 6.6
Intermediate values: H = 113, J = 122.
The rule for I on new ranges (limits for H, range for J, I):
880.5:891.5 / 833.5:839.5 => 7.4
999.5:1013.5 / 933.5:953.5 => 6.9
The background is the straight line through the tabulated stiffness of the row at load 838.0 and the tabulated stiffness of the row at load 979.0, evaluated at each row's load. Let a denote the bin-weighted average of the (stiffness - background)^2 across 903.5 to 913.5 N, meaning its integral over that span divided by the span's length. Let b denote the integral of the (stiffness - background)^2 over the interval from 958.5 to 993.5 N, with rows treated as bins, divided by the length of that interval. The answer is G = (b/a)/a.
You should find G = 0.231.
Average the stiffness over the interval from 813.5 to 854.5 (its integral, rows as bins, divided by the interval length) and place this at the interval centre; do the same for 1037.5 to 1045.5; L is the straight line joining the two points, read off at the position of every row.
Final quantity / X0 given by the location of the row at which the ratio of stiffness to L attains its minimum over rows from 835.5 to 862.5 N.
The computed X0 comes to 838.0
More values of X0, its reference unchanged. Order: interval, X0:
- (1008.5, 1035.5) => 1025.0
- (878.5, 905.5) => 904.0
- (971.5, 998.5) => 995.0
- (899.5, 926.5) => 904.0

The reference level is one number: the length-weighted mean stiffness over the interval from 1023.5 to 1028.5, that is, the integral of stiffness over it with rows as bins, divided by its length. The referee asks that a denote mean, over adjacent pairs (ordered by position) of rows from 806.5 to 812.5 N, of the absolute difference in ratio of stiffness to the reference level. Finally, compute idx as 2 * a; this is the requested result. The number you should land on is 0.013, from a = 0.006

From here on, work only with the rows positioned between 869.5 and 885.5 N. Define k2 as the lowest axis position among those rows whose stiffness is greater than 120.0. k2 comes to 877.0 N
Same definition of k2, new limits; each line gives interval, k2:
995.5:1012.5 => 996.0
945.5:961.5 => 946.0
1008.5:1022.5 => 1009.0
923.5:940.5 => 924.0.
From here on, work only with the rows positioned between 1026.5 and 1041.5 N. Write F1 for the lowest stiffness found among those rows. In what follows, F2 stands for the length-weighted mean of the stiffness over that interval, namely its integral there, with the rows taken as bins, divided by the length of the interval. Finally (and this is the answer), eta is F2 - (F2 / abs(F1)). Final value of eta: 133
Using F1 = 128.8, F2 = 134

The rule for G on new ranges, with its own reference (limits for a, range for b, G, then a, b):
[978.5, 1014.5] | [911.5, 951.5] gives 0.252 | 13.2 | 44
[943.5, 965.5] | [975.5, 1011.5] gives 0.009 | 37.3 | 12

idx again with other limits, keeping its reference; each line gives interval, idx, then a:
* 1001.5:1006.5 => 0.033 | 0.016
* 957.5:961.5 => 0.084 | 0.042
